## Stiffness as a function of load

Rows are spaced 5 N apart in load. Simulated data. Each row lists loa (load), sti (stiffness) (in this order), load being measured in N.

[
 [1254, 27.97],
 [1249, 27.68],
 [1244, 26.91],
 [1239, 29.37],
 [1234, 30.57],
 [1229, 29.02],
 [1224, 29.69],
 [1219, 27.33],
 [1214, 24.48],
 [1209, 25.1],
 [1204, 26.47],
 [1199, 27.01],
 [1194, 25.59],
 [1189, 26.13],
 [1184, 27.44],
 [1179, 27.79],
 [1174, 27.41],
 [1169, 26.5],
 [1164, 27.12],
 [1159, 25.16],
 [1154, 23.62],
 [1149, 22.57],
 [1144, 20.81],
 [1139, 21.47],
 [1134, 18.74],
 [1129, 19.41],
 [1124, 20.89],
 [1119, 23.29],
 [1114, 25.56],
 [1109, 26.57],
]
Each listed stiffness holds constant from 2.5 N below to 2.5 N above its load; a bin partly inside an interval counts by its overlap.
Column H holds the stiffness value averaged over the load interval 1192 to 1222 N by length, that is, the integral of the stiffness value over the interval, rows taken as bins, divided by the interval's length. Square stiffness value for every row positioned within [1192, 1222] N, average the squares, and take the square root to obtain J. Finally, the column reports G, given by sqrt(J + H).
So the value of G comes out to 7.22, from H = 26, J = 26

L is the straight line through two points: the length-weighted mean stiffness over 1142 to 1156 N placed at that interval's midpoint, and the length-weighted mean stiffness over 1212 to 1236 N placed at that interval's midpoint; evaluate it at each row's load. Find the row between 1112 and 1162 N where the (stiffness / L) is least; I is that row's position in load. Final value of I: 1134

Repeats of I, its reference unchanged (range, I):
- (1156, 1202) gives 1194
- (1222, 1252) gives 1244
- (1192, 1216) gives 1214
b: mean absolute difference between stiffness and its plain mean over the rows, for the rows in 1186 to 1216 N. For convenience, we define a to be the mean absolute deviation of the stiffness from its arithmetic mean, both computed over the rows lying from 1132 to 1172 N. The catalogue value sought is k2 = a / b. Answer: 3.2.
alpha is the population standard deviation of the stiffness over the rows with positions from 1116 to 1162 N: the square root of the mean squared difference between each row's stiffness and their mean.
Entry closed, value 1.96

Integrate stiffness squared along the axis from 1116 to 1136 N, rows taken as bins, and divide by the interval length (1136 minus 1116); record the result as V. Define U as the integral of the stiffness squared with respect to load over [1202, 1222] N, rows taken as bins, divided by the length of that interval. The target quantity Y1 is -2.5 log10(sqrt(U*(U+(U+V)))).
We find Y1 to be -7.6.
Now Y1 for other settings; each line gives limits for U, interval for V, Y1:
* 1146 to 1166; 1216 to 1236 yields -7.6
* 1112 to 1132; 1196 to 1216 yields -7.4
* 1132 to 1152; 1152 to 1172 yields -7.3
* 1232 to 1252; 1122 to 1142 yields -7.8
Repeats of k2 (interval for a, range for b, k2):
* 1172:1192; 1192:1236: 0.3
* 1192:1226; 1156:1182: 1.6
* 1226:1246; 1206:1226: 0.6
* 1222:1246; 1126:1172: 0.4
